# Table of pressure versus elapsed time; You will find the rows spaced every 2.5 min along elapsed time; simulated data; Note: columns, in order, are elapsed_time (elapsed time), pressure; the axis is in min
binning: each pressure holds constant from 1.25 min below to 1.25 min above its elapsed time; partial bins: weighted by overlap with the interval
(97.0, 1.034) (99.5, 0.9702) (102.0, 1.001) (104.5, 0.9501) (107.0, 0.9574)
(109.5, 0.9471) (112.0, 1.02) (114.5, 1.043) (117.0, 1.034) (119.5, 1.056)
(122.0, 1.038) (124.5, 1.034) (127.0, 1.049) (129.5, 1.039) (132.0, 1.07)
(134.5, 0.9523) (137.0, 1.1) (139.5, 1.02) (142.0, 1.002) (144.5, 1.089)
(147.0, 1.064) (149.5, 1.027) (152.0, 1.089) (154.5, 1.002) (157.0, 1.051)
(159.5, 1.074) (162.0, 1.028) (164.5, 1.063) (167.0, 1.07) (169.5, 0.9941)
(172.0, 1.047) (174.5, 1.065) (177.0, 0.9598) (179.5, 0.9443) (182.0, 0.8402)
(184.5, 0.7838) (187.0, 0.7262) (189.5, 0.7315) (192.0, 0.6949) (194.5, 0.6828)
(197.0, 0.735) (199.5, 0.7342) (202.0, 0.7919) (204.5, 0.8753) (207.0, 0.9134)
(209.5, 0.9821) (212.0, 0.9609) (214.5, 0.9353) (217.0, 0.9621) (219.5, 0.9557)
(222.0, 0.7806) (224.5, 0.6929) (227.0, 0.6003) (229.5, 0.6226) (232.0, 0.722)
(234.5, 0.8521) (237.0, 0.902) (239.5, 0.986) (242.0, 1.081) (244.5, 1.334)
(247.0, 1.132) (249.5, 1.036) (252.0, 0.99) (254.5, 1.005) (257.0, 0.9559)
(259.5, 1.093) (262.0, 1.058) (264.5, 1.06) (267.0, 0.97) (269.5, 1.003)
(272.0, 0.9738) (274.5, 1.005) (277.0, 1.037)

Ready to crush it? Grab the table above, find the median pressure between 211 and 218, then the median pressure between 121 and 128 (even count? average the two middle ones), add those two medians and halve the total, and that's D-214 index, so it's 1.00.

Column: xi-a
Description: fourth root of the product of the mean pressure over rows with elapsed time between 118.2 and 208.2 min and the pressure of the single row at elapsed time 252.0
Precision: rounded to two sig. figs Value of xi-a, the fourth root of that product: 0.99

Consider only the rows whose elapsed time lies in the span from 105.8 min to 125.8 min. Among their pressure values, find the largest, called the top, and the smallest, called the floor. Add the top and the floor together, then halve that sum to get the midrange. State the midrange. 1.00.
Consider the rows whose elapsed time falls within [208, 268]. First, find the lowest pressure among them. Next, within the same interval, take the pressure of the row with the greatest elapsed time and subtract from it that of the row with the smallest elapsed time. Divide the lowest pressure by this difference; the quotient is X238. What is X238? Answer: -50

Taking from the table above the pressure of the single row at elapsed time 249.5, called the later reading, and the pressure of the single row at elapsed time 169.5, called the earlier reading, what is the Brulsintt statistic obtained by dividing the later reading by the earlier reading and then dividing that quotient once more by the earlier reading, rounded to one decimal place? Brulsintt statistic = 1.0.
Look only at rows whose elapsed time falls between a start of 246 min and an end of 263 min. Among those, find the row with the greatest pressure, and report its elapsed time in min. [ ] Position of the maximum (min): 247.0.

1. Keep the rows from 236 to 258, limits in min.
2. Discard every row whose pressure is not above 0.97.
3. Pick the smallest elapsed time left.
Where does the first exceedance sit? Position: 239.5 min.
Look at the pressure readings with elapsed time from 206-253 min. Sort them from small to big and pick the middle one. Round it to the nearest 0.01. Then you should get 0.96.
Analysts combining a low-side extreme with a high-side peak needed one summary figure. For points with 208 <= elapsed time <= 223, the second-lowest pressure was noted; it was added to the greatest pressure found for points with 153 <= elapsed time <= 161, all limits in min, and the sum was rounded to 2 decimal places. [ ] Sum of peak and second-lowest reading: 2.01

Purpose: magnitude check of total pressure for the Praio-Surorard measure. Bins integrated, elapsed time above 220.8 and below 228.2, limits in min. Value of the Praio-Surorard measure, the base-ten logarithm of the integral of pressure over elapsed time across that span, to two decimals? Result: 0.71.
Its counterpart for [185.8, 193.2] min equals 0.73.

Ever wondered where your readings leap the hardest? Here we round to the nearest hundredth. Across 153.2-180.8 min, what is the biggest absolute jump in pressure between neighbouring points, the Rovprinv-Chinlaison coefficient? 0.11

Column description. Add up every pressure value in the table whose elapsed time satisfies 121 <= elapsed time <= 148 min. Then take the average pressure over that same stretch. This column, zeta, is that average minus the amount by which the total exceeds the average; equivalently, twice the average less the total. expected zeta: -9.4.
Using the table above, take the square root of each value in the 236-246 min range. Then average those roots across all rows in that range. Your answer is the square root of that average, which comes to 1.02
